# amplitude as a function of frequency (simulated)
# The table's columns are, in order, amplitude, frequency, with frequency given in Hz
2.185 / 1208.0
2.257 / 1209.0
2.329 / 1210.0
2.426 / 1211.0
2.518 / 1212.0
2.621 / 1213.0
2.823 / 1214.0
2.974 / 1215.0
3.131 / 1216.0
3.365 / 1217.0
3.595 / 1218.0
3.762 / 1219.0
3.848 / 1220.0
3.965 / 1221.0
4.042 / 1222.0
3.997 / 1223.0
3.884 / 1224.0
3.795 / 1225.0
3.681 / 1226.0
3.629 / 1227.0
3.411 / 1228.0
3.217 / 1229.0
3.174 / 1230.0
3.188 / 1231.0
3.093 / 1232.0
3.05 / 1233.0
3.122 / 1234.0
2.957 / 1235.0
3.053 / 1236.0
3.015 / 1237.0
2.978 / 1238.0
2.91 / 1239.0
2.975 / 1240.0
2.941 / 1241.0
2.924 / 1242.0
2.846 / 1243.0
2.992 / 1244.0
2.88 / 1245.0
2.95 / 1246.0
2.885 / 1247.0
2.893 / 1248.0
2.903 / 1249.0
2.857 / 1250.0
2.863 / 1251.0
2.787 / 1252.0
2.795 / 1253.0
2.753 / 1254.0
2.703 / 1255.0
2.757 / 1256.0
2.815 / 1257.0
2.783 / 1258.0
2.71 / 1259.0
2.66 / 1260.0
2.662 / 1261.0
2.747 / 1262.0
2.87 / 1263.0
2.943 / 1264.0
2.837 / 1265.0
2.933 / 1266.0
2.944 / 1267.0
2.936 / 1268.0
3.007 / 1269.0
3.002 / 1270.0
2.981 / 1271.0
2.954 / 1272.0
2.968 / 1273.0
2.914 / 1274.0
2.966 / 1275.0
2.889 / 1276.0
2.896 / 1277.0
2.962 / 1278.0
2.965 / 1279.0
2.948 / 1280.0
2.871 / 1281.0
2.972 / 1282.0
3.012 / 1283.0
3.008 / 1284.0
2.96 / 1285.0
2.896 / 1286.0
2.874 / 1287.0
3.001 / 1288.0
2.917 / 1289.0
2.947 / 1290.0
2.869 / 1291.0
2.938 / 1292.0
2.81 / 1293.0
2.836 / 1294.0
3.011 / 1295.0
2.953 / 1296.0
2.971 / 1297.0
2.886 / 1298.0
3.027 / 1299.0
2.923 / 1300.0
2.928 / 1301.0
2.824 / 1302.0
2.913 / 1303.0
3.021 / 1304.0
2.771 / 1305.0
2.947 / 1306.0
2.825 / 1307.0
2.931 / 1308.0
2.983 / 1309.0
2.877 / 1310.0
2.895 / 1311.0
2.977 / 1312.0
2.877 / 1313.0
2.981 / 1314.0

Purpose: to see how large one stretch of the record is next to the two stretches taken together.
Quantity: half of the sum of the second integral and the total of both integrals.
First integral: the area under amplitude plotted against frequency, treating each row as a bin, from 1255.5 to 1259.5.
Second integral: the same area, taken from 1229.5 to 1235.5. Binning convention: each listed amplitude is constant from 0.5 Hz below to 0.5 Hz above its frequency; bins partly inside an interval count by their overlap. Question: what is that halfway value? 24.1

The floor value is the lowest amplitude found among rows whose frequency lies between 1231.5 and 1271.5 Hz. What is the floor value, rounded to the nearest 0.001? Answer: 2.660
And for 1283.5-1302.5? 2.810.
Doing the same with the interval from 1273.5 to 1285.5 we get 2.871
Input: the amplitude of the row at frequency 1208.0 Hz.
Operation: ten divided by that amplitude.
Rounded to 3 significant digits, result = 4.58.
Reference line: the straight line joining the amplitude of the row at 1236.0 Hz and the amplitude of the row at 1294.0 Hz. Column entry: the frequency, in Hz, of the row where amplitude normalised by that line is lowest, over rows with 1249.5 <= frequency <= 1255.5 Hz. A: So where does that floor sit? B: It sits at 1255.0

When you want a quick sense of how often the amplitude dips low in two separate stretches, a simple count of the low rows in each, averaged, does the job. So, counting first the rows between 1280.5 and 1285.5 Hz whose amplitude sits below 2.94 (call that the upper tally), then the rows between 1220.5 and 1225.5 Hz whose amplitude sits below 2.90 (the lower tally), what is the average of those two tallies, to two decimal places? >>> 0.50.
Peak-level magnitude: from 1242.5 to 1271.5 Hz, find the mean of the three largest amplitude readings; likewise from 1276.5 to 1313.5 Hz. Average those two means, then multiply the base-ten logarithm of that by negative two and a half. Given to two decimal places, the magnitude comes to -1.20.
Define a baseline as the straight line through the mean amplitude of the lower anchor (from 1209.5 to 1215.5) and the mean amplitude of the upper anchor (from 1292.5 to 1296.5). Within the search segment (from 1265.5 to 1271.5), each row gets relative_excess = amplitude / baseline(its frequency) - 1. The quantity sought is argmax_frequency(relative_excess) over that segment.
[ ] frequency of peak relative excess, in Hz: 1269.0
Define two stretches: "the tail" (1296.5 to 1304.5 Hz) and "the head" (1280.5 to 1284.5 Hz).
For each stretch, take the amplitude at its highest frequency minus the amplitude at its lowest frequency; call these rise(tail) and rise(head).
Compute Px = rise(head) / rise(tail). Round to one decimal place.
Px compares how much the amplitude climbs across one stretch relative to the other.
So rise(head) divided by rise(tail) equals 2.7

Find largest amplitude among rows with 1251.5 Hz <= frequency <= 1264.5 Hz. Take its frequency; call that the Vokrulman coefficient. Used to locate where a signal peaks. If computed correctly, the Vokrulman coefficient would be 1264.0 Hz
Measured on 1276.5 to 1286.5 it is 1283.0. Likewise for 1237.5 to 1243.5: 1238.0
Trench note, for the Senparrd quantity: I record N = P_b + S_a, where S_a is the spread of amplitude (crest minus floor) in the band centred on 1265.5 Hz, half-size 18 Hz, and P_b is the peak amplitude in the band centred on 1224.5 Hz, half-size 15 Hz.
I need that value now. 4.4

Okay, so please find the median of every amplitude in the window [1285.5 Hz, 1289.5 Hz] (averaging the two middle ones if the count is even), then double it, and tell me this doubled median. 5.81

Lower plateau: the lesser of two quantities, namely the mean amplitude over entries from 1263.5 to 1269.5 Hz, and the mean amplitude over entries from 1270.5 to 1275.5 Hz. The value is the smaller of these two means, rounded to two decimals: 2.93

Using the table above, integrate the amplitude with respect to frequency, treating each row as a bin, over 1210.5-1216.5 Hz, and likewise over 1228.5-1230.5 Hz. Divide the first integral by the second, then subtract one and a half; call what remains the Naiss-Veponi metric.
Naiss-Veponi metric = 1.1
